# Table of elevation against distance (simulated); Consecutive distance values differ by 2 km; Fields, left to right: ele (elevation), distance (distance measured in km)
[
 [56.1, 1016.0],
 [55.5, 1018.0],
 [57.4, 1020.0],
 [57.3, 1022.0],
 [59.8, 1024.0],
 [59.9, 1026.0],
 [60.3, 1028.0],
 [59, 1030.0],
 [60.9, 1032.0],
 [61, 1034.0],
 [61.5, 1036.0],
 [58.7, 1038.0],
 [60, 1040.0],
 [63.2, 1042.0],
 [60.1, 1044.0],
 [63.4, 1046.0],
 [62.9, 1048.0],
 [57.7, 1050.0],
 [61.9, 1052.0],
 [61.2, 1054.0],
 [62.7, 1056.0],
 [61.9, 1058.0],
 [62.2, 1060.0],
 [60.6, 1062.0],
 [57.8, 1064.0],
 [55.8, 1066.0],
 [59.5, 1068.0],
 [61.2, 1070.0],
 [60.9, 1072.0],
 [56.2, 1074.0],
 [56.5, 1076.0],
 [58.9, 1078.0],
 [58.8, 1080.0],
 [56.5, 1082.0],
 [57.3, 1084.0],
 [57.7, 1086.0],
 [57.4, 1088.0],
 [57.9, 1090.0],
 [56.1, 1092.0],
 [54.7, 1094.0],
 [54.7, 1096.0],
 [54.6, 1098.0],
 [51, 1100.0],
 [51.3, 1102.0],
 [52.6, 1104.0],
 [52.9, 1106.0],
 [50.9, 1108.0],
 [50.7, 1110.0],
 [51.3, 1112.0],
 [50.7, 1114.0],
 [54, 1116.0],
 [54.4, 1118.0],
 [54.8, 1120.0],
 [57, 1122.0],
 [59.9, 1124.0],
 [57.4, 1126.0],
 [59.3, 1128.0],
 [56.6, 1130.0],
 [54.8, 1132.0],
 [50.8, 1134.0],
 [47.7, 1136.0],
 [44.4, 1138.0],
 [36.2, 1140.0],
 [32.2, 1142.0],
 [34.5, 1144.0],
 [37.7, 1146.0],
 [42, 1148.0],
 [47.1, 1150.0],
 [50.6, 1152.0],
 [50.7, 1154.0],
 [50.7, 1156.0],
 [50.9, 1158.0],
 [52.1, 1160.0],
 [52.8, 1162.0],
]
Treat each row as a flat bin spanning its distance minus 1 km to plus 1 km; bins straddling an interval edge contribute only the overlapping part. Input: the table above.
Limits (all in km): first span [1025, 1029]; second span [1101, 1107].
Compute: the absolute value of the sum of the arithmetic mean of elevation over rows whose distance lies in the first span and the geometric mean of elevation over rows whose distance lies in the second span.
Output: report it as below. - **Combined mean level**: 112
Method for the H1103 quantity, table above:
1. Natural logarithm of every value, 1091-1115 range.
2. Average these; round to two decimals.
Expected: 3.96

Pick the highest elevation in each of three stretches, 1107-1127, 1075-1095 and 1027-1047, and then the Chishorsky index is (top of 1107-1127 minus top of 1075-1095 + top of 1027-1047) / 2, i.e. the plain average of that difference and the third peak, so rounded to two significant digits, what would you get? 32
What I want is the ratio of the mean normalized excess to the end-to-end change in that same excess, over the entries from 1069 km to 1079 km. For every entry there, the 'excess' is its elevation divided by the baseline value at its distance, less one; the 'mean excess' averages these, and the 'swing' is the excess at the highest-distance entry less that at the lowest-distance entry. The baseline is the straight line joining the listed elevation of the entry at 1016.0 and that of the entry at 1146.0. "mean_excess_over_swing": -12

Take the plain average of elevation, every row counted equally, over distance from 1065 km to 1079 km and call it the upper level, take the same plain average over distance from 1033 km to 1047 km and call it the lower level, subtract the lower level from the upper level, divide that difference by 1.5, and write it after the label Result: -1.8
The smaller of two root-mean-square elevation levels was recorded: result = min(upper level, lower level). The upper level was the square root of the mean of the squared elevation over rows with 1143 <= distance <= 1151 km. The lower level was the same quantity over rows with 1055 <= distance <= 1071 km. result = 41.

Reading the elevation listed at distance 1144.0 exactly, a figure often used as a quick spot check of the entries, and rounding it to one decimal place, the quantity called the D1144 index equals 34.5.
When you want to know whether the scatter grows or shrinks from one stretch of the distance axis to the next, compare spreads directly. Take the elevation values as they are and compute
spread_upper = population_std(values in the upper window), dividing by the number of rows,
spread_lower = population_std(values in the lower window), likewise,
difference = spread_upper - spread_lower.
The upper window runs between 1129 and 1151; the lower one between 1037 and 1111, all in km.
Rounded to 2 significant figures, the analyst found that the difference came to 4.2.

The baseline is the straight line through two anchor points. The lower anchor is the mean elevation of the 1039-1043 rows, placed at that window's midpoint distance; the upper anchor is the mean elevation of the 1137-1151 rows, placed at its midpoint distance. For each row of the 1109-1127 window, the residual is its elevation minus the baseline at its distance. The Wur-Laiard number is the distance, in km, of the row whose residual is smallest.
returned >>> 1110.0 km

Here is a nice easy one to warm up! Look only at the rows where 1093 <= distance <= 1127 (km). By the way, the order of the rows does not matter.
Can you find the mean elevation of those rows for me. 53.7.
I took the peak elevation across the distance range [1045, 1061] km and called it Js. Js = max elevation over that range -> 63.4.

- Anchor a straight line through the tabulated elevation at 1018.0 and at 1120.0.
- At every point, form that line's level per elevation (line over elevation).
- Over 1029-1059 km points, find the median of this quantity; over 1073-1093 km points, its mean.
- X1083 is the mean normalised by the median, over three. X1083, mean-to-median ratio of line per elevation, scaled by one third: 0.355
